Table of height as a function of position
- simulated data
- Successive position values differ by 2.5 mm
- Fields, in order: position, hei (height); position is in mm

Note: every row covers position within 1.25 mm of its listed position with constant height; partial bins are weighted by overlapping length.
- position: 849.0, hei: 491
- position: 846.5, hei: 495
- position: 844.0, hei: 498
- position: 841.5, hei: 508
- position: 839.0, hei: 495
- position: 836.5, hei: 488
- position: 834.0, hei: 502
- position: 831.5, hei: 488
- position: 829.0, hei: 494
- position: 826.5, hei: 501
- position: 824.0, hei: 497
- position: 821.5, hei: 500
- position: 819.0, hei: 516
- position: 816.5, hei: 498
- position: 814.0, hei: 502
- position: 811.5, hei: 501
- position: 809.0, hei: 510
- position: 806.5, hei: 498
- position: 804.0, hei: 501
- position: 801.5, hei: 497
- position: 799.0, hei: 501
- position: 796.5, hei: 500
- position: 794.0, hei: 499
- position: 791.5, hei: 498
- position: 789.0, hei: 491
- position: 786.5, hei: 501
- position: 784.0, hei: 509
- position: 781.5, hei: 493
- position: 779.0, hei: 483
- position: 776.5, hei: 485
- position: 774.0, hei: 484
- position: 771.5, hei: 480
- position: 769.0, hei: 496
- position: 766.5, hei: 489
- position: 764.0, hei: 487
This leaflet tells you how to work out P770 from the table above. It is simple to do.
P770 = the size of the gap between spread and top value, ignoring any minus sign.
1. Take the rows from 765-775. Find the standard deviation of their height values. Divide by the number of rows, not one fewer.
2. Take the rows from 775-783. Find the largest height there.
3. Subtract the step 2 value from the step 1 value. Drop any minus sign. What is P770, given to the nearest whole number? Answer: 487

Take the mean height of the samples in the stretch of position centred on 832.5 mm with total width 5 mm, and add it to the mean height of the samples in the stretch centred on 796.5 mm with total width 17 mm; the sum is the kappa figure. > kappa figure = 993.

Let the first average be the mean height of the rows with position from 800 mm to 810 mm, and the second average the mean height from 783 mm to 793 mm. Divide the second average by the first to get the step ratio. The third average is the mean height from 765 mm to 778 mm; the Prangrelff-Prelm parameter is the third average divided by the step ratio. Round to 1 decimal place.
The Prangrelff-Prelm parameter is 488.5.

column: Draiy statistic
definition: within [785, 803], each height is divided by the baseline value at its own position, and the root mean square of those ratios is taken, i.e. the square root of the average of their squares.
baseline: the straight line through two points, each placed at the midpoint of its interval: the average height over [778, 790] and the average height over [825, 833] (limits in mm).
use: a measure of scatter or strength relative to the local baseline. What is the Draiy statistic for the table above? 1.01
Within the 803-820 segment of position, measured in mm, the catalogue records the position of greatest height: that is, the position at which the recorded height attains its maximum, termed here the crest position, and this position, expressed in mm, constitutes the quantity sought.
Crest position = 819.0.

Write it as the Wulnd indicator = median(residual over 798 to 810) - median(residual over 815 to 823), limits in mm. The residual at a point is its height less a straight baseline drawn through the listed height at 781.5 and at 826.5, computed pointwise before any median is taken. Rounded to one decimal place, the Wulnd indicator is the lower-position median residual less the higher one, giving 4.1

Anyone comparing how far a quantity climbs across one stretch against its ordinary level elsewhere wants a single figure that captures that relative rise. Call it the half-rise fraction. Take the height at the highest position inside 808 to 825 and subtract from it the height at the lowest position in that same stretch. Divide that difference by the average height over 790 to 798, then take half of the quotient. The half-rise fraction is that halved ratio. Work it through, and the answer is -0.0130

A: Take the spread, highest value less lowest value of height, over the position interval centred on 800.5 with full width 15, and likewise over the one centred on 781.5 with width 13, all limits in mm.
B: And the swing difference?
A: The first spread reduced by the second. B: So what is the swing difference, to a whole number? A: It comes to -22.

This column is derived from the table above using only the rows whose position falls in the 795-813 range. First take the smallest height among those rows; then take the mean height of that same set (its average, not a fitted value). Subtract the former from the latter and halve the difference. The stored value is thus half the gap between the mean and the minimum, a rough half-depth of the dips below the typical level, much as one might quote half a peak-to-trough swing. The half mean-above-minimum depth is 2.1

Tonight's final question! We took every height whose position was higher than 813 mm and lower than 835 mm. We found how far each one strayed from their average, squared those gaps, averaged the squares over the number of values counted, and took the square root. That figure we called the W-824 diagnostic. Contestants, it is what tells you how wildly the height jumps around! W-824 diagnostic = 7.1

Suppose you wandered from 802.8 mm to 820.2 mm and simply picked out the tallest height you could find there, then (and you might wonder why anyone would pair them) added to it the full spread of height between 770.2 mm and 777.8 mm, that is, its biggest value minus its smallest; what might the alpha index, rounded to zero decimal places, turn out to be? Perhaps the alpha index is 521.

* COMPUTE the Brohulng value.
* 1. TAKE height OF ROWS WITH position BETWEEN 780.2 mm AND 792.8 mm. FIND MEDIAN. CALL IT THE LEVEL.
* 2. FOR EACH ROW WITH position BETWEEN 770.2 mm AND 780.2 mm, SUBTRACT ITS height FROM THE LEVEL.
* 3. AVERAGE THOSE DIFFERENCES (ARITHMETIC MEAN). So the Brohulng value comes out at 15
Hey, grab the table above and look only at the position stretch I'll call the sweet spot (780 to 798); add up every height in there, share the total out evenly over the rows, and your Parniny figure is 499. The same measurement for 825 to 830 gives 498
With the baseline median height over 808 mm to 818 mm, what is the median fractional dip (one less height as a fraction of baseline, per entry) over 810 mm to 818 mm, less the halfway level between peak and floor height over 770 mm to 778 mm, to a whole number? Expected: -482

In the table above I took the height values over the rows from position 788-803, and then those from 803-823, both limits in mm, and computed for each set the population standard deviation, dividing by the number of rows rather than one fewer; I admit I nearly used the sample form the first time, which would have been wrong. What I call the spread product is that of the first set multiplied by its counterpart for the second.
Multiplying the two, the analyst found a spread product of 19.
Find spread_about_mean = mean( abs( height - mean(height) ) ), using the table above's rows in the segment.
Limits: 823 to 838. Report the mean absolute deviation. 5.0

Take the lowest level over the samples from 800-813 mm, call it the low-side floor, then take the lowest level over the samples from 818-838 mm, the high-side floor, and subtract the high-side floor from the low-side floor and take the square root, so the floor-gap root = 3.0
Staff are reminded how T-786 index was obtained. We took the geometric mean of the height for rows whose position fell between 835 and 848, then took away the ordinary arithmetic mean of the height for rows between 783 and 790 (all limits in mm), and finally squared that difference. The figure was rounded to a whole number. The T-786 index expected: 13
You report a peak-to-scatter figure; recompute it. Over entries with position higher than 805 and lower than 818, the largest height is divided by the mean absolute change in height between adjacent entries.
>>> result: 78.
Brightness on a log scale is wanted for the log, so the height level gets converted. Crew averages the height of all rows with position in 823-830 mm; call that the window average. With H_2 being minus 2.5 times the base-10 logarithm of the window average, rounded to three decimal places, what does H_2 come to -6.742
